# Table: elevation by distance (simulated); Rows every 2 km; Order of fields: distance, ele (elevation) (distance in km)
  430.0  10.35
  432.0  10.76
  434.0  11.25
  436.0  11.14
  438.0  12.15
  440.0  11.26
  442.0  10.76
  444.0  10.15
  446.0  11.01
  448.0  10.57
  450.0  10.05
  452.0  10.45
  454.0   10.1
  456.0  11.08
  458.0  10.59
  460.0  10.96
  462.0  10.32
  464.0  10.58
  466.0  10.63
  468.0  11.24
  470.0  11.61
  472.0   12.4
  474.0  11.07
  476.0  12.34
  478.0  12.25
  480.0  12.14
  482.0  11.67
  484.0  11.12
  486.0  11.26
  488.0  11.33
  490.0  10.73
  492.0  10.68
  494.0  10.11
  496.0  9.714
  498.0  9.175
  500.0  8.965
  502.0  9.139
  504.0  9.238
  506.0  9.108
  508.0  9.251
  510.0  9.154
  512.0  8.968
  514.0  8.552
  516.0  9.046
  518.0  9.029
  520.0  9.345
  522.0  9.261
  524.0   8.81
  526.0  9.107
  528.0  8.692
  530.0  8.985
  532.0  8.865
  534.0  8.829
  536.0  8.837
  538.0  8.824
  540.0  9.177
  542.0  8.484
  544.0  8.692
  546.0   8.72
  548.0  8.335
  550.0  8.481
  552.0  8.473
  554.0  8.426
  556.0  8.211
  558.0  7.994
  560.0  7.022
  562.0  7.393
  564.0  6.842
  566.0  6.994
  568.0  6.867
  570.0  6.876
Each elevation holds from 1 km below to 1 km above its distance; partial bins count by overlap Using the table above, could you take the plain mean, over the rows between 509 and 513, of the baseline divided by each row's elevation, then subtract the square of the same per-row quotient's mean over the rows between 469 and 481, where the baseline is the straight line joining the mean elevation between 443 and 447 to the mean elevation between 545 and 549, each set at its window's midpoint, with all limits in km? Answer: 0.32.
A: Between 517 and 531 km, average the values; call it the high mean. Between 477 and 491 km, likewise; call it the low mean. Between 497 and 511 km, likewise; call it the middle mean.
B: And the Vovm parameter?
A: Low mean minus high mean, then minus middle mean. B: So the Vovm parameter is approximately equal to -6.7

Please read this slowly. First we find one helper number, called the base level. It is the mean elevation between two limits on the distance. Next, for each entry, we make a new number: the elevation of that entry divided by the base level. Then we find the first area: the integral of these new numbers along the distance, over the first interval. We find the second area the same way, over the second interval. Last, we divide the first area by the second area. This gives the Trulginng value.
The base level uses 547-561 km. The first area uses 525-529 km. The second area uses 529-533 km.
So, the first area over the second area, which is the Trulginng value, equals 1.00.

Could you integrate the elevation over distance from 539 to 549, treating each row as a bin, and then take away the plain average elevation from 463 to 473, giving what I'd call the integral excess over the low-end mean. 76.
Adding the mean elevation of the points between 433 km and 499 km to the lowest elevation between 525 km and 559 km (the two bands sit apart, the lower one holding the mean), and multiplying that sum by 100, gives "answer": 1896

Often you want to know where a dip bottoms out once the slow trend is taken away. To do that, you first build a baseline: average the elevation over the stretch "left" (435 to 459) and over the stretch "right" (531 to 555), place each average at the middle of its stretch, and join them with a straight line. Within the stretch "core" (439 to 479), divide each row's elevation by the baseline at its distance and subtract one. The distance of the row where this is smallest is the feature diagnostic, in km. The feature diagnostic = 444.0 km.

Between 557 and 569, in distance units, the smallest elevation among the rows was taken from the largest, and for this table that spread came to 1.2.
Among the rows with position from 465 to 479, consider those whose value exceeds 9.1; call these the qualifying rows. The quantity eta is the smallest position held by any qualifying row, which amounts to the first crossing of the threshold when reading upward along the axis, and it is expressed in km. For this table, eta 466.0 km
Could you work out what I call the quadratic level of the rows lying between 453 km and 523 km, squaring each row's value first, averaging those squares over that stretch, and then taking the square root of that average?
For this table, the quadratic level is 10.4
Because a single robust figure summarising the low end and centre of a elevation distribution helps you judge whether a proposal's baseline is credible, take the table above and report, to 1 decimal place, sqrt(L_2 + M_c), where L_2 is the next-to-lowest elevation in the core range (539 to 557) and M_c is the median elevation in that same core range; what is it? 4.1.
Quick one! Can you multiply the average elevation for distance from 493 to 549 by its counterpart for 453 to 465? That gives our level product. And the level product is 96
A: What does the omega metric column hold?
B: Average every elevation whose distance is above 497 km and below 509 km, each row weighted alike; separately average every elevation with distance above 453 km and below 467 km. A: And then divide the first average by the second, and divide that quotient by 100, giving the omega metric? 0.0086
